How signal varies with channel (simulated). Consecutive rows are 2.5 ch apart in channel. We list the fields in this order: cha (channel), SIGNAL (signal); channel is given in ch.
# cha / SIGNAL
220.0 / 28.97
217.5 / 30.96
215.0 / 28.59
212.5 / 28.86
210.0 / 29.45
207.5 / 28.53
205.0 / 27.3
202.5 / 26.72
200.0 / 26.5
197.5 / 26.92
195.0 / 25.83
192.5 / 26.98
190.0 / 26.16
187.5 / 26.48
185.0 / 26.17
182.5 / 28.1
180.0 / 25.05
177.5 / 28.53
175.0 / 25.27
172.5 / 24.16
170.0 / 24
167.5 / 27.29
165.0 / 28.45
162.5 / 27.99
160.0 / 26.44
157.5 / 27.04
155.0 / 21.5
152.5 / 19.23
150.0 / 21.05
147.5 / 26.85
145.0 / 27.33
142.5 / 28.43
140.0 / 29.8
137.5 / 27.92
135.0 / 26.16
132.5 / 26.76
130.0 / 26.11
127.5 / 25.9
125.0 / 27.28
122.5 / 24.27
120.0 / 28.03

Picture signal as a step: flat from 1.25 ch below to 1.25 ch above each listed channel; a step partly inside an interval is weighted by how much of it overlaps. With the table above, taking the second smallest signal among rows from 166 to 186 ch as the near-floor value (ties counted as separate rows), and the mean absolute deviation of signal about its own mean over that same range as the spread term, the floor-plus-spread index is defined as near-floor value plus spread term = 25.6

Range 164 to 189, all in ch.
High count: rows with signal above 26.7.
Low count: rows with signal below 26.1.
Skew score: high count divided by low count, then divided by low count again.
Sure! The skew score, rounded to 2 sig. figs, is 0.25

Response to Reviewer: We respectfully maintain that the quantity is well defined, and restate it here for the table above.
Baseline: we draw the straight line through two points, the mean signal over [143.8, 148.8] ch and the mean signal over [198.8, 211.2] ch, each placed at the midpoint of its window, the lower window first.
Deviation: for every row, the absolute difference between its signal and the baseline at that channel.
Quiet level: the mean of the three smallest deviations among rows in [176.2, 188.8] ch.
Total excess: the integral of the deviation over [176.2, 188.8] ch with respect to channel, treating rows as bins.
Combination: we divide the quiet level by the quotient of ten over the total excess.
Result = 1.5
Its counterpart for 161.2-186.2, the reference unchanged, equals 1.9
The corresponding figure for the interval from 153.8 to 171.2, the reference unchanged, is 0.9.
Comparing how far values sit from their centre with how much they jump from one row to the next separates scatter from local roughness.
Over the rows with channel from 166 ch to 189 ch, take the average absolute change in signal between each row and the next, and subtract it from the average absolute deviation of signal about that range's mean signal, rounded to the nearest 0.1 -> -0.7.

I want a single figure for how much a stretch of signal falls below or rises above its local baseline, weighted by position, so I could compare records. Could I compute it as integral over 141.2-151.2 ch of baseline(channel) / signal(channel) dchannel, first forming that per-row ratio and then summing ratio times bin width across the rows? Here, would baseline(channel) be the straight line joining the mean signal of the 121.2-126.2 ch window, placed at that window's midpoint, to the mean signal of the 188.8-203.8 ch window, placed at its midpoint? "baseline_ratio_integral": 10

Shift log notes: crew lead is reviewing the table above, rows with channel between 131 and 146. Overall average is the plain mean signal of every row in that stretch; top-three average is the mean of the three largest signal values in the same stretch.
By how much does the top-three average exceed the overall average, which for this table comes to 1.0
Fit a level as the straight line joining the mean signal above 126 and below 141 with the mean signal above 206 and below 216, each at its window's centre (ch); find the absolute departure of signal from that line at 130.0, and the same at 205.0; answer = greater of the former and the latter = 1.4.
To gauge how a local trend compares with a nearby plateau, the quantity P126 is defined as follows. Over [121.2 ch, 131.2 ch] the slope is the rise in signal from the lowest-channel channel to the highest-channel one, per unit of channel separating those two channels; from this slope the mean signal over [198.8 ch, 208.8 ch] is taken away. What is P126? -27.0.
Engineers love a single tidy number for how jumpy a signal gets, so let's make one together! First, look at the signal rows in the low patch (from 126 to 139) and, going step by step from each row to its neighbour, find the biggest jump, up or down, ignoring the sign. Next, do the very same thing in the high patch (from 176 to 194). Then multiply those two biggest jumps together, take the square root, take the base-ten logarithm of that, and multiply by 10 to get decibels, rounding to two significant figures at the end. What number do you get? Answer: 3.9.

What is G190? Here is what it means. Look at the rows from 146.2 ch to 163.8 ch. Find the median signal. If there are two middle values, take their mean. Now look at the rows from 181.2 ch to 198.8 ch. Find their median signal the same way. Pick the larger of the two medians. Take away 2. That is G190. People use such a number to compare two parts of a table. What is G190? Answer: 24.5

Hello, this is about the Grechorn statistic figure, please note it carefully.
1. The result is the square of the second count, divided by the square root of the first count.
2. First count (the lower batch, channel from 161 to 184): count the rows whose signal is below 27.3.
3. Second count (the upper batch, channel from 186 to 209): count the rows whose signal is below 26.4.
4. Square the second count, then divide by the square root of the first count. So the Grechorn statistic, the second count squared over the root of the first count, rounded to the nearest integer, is 2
